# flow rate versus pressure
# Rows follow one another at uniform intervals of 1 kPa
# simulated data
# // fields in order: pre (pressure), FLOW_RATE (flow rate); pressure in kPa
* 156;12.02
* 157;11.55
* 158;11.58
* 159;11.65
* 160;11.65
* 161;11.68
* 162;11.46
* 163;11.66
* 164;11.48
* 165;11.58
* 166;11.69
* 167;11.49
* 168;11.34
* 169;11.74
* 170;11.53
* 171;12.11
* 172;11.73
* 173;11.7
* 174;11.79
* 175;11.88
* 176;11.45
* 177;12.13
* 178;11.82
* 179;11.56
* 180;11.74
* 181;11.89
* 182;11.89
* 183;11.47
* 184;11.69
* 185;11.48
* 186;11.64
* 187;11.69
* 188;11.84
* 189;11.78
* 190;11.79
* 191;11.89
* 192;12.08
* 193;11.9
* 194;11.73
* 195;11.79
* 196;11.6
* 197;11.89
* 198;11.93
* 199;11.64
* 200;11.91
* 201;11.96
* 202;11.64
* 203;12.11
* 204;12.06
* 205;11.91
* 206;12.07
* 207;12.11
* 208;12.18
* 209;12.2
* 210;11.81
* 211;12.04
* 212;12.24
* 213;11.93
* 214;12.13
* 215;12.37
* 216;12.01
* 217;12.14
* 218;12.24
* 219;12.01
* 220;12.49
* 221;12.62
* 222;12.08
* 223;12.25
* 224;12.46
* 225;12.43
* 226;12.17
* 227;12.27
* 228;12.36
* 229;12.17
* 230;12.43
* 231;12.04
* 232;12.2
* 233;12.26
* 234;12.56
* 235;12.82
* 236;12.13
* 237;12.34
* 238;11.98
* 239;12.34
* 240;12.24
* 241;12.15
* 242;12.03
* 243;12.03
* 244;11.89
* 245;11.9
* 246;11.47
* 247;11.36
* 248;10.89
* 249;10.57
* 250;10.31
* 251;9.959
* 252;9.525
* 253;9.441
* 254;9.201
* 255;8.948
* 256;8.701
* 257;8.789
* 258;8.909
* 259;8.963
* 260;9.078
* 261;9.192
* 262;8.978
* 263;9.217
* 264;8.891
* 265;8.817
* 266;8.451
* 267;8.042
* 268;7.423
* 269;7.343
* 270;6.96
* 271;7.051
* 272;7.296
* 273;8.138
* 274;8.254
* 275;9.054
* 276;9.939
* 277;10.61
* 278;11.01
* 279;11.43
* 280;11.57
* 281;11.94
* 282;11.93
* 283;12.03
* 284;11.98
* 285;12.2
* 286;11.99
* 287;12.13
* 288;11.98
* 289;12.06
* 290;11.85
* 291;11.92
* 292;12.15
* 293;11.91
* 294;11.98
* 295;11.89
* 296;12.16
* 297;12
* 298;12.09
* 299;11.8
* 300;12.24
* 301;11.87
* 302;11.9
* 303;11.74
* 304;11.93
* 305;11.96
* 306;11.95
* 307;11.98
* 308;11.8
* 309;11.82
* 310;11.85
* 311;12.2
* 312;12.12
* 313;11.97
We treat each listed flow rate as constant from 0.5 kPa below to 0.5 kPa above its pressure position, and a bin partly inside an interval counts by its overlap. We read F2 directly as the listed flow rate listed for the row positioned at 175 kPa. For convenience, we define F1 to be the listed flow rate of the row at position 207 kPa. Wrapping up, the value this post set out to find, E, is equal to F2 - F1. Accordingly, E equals -0.2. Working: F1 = 12.11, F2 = 11.88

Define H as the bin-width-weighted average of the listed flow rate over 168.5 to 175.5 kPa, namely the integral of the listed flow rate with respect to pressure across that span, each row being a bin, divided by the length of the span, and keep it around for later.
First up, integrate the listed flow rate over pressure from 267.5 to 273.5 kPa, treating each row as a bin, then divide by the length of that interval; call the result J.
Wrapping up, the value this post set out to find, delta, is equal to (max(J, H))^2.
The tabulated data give 139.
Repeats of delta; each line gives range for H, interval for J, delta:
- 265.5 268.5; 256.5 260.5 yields 80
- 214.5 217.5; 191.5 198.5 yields 148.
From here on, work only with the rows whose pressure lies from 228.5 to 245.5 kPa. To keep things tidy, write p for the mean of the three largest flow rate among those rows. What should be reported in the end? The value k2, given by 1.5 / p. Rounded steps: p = 12.6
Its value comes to 0.119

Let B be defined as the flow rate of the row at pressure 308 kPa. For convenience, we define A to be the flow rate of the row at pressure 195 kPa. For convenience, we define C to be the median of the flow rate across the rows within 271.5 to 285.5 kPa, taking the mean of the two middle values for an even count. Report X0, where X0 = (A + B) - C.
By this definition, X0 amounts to 12.4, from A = 11.79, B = 11.8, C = 11.2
